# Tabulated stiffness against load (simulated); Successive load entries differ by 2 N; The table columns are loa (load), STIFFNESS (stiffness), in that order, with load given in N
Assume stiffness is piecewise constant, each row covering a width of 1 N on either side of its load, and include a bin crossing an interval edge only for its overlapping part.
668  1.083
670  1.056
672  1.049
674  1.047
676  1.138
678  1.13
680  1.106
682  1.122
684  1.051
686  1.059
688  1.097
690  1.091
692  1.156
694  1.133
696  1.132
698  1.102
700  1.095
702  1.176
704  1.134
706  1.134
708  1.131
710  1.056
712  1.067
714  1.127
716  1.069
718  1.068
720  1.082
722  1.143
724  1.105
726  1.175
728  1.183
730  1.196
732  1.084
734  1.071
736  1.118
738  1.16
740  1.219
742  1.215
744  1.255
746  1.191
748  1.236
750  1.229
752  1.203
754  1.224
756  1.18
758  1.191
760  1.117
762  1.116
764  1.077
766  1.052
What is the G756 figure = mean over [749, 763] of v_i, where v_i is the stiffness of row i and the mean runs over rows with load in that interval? 1.18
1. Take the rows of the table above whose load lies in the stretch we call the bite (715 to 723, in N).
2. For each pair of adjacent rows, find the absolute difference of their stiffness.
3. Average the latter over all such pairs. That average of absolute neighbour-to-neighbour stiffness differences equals 0.025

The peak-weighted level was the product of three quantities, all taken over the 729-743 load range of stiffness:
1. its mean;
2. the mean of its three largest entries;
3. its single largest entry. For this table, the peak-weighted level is 1.70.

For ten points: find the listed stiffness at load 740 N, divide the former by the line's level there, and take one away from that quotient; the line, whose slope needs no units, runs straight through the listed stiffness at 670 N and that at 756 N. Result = 0.054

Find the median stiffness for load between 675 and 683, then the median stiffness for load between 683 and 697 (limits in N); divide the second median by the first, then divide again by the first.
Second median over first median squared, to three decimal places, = 0.865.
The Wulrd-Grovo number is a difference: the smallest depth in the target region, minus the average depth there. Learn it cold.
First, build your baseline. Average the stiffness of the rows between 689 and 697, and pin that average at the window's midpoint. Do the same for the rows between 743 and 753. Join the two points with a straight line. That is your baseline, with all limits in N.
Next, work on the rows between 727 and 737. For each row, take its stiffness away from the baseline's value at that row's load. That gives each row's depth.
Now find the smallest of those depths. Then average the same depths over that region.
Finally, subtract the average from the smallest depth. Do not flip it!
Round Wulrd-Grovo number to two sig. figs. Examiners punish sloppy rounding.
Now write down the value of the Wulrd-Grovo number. -0.069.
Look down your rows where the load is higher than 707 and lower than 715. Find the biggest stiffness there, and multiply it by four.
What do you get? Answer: 4.52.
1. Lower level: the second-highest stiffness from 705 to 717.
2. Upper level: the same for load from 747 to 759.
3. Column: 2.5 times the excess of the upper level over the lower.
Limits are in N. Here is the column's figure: 0.245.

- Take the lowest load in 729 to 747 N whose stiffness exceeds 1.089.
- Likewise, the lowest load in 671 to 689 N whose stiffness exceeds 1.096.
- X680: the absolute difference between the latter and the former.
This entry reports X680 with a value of 54 N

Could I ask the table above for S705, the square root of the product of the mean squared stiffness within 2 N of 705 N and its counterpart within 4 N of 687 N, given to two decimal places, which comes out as 1.22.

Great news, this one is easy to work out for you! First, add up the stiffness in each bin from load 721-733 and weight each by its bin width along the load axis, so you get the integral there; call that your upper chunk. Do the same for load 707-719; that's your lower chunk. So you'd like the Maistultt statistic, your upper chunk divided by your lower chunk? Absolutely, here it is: 1.06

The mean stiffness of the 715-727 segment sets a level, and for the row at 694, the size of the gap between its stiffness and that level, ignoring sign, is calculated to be 0.03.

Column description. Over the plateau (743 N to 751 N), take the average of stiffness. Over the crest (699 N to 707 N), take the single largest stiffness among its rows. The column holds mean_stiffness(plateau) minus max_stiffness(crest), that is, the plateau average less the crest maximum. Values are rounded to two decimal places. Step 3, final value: 0.05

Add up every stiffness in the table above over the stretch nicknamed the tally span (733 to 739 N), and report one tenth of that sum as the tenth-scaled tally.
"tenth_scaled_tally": 0.3349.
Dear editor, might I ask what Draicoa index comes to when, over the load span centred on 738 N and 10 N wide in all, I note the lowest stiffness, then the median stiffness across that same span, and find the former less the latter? -0.089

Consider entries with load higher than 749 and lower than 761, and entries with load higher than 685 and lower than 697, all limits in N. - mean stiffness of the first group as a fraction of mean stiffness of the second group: 1.071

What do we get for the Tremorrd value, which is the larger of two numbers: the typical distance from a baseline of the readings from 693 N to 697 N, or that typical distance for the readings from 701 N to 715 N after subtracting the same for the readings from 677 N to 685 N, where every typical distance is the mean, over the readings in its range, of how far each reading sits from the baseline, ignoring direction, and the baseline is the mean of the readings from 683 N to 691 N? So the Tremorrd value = 0.058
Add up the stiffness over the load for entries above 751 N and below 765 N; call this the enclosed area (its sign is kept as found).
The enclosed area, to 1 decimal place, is 16.2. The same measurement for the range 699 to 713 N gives 15.6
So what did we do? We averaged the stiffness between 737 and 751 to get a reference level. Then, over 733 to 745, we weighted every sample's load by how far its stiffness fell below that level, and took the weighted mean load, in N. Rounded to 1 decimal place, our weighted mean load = 734.0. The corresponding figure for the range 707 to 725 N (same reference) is 715.8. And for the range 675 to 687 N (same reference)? 681.9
